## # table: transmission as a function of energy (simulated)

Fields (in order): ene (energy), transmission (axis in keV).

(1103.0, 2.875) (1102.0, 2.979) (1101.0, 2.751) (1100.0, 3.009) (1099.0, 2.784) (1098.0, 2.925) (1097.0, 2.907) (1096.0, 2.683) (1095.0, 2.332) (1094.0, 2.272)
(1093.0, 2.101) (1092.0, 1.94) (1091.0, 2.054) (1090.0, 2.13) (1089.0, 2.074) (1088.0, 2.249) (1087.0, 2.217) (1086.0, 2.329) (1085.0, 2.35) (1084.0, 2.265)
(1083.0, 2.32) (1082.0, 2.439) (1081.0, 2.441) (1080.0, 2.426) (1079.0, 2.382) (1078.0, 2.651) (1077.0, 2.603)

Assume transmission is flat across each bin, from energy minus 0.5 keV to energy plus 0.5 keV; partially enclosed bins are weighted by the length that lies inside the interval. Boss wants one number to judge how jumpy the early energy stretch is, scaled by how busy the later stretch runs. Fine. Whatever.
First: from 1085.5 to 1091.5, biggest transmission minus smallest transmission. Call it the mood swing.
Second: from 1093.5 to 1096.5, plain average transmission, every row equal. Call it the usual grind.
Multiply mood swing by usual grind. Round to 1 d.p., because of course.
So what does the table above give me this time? 0.7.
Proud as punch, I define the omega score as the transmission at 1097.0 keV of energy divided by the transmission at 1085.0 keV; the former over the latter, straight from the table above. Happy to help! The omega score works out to 1.24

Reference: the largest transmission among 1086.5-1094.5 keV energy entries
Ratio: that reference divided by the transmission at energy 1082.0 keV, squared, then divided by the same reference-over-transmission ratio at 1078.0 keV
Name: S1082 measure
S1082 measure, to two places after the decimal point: 1.01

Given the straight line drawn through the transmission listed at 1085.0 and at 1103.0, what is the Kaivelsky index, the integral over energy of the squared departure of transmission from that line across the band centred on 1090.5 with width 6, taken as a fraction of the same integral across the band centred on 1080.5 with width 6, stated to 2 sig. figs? 2.7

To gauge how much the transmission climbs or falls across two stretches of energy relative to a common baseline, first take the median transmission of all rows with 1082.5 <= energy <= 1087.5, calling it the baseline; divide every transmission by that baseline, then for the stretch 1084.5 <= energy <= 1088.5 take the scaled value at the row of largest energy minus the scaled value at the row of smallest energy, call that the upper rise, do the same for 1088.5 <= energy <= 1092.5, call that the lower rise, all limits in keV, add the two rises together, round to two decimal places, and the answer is -0.10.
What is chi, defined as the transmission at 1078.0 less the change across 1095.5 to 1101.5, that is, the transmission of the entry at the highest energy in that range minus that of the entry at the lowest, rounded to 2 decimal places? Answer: 2.58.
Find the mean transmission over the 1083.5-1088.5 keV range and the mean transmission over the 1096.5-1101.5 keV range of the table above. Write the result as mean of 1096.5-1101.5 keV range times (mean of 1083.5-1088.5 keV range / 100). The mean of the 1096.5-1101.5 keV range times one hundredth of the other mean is 0.0656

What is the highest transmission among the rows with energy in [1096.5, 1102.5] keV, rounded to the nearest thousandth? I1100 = 3.009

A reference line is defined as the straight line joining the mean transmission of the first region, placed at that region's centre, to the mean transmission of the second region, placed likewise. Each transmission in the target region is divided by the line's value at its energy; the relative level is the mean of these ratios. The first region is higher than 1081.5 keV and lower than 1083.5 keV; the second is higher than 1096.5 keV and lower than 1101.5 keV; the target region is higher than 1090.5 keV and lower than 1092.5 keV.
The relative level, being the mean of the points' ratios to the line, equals 0.75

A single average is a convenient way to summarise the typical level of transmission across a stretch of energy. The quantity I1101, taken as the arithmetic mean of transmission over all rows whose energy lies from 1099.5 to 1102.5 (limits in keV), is 2.91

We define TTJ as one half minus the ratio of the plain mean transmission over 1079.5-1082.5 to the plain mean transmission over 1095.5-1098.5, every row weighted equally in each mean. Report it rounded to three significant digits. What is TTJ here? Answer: -0.358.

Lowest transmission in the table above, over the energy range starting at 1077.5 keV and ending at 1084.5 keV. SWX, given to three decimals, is 2.265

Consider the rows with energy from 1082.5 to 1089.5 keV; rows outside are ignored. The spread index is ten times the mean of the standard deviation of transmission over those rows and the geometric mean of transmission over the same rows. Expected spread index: 11.7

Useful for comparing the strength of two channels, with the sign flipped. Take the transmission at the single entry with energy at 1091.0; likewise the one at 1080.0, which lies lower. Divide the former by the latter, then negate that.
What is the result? -0.85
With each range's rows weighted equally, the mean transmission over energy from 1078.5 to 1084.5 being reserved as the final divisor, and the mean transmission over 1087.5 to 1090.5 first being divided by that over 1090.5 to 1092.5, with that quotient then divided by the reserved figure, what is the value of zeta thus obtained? 0.45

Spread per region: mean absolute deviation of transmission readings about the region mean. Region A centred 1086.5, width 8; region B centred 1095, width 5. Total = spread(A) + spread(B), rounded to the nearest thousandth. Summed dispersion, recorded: 0.345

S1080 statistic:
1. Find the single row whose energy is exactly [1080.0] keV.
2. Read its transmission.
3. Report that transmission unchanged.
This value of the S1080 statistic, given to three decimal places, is 2.426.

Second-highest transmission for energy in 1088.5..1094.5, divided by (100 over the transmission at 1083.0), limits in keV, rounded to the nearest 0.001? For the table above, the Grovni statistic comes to 0.049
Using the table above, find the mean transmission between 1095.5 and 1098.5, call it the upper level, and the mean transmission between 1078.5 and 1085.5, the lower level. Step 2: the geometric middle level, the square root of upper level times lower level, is 2.6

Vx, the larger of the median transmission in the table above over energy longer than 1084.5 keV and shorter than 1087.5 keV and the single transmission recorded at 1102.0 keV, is 2.98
